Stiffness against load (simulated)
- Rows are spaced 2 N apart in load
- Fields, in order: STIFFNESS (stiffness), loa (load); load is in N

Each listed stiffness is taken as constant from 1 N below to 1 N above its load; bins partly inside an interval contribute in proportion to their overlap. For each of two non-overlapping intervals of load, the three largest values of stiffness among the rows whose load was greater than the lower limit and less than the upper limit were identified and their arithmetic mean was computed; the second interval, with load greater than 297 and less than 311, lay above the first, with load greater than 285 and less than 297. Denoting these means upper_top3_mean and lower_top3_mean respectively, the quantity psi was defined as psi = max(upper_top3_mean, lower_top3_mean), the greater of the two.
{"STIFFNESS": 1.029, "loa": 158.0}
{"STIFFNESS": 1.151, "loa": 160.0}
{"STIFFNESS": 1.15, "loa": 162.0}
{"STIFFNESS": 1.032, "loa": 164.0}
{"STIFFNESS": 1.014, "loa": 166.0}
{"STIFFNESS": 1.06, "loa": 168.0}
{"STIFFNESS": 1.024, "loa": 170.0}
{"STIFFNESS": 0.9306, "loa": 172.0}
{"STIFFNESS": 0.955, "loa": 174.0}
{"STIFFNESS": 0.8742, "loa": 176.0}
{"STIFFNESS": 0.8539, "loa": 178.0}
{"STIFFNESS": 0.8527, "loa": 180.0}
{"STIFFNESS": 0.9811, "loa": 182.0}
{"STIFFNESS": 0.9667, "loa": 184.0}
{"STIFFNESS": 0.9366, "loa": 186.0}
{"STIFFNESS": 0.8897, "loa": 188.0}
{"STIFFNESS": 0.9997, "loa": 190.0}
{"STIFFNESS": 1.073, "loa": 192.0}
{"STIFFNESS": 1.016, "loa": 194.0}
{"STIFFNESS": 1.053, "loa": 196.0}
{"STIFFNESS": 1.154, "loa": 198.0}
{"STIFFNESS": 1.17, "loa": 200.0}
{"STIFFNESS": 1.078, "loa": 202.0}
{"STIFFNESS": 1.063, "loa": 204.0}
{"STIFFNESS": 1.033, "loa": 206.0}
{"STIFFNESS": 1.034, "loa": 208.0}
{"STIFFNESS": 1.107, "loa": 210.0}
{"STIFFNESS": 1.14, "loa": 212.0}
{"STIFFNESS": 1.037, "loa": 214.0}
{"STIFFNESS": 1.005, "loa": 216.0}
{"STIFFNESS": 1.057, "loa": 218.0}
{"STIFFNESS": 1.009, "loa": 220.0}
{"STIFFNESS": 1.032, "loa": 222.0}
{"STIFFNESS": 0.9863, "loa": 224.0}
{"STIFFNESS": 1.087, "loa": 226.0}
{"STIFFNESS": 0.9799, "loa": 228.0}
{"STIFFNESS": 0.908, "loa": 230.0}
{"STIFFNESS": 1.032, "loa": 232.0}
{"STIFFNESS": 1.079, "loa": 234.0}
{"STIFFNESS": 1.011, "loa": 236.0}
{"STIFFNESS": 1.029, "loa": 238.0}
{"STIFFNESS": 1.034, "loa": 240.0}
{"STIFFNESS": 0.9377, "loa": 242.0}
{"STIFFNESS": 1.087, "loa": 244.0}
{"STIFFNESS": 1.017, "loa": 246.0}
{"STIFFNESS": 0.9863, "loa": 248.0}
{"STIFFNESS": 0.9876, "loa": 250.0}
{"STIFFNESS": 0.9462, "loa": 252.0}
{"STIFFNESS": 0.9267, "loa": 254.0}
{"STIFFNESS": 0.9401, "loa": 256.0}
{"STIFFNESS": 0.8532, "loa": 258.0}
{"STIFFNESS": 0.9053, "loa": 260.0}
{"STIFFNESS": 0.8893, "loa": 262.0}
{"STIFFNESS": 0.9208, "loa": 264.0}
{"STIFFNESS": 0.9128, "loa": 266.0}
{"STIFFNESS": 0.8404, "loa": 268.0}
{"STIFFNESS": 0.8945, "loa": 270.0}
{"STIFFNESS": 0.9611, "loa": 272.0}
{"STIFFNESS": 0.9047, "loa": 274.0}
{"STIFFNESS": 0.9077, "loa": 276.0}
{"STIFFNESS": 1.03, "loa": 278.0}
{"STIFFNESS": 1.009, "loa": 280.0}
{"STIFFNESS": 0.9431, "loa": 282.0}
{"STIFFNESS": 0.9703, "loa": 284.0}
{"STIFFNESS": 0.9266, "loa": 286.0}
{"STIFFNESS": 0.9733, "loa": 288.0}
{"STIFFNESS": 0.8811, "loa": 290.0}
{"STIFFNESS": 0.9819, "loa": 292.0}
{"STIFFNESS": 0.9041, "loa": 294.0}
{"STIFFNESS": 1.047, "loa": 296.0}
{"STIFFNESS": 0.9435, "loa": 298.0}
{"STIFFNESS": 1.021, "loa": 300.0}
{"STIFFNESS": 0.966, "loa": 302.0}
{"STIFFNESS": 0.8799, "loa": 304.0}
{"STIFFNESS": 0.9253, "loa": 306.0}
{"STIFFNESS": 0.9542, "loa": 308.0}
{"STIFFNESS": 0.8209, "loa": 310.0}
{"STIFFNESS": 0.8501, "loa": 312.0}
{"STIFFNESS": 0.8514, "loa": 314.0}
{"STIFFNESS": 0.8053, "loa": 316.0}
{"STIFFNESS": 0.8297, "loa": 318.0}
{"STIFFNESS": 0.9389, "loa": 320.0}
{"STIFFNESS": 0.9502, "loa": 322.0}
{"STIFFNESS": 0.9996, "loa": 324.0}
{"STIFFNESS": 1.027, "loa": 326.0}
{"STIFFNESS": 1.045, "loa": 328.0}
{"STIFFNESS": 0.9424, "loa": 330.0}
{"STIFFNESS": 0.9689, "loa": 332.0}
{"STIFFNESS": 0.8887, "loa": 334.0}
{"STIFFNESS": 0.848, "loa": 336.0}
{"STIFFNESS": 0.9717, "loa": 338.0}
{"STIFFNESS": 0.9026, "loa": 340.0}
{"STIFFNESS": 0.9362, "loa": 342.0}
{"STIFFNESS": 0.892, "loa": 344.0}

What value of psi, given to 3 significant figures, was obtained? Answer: 1.00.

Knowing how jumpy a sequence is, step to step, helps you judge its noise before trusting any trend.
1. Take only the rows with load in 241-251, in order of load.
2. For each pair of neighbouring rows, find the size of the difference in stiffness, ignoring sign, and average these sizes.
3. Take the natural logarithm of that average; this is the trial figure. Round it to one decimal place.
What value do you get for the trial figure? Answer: -2.8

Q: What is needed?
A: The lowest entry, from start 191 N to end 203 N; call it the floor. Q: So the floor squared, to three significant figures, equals 1.03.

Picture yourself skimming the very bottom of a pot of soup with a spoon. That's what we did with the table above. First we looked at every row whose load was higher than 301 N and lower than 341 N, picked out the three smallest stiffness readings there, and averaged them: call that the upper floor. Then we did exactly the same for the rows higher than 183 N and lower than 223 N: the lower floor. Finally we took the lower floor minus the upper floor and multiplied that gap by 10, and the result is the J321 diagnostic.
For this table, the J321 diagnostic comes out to 1.1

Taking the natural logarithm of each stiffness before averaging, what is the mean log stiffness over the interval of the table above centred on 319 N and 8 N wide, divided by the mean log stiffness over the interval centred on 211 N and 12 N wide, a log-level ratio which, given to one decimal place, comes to -2.3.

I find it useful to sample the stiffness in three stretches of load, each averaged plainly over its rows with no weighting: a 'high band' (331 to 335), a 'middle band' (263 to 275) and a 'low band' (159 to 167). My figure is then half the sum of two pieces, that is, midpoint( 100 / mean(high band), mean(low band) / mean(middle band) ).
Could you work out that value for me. 54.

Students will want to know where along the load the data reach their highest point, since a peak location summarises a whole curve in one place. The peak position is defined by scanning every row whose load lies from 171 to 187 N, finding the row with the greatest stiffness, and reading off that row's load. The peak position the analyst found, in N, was 182.0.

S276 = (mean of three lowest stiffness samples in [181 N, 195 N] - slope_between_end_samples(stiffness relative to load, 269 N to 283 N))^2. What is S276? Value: 0.86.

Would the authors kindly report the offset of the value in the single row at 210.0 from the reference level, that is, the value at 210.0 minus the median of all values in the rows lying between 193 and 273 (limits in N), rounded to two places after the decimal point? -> 0.09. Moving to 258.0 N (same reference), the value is -0.16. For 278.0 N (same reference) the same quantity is 0.02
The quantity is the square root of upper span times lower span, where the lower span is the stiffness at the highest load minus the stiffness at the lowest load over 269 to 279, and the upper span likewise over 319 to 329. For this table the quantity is 0.12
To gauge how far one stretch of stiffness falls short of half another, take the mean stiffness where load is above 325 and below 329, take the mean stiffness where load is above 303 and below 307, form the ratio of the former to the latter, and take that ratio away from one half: -0.65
